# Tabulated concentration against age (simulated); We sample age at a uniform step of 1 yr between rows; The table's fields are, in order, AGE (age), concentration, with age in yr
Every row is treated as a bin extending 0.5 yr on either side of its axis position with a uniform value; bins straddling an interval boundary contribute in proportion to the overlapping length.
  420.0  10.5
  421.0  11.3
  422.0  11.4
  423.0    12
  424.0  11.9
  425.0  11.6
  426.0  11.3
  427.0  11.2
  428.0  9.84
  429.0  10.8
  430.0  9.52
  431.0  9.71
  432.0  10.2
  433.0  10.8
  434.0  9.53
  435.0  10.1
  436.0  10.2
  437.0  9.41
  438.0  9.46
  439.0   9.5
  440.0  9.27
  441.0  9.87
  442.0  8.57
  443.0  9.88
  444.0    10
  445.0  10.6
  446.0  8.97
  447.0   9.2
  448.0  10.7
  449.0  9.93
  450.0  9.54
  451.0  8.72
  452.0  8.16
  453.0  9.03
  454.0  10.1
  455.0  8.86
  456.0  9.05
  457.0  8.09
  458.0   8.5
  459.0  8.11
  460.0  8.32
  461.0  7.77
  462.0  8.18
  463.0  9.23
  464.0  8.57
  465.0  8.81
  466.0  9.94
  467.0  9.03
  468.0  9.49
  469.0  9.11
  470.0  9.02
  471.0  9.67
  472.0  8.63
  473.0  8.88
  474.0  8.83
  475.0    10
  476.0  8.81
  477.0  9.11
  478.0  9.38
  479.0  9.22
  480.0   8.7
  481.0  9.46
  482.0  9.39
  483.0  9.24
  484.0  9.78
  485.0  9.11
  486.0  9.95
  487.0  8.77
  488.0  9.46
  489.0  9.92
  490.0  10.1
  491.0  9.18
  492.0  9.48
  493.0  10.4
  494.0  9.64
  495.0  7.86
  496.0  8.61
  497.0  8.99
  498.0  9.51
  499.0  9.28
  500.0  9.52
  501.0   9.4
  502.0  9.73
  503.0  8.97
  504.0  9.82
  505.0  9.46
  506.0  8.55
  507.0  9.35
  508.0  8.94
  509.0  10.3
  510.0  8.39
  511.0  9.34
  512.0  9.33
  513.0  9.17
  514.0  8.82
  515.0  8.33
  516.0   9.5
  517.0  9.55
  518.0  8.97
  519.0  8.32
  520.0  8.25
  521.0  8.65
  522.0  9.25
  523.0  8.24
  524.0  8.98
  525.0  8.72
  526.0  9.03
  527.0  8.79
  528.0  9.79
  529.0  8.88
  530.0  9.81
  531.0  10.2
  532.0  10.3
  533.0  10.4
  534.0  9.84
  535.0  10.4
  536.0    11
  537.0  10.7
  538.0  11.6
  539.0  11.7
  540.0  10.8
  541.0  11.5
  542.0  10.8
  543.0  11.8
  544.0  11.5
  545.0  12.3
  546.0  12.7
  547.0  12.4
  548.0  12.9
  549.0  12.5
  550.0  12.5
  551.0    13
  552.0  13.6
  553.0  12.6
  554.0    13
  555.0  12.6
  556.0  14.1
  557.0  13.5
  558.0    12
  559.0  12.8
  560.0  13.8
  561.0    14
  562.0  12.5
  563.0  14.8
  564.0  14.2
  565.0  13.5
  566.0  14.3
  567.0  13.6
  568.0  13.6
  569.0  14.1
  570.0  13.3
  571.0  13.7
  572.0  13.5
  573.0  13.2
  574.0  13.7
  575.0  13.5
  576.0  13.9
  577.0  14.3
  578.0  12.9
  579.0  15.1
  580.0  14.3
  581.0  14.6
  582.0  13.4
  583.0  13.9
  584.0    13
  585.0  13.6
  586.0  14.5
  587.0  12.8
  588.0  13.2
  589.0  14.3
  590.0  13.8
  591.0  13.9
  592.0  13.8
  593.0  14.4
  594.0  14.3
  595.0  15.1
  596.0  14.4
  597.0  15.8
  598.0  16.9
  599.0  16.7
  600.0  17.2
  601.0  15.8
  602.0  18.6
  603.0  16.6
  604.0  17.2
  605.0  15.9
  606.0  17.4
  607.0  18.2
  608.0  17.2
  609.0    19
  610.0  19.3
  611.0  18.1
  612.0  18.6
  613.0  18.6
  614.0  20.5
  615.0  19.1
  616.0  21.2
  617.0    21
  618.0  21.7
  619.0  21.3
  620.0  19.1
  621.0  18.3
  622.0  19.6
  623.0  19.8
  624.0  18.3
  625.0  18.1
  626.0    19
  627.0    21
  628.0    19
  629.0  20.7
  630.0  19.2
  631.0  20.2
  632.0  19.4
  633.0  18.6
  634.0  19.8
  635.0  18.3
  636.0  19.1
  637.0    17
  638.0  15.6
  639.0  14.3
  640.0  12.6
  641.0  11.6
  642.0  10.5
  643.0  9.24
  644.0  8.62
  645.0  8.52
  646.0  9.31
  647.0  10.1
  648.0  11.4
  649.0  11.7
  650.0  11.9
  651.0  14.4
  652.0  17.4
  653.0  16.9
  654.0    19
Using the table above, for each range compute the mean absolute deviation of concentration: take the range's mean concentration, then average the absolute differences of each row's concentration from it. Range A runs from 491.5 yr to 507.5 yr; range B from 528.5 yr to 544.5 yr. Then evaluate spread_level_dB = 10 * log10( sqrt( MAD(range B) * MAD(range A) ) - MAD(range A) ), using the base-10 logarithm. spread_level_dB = -10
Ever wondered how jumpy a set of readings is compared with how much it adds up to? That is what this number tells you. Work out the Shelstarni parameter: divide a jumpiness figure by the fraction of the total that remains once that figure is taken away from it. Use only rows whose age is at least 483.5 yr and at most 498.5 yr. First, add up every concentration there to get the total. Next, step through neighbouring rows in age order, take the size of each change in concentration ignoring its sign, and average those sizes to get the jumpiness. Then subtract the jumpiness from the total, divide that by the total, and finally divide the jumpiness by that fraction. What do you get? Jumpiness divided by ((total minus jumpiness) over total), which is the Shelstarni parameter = 0.74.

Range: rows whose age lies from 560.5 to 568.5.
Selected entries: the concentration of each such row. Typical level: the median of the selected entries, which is 13.8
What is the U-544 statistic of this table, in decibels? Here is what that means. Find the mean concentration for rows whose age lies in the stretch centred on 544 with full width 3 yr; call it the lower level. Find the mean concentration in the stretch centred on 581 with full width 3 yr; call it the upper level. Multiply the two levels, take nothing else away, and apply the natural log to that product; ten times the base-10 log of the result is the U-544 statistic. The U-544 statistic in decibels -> 7.1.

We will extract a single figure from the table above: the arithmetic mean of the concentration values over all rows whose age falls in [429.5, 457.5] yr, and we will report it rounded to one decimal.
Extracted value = 9.5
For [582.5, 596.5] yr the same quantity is 13.9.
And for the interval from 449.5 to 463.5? 8.7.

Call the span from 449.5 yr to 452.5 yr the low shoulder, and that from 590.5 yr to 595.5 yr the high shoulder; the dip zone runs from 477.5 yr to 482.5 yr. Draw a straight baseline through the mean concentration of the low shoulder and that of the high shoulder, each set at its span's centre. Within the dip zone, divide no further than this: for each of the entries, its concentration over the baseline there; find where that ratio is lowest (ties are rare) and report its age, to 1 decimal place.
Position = 480.0 yr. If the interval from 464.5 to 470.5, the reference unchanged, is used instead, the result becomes 465.0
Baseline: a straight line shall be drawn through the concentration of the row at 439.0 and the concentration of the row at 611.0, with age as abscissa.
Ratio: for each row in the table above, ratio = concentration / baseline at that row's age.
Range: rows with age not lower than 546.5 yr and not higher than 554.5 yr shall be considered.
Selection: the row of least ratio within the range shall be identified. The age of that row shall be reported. 553.0 yr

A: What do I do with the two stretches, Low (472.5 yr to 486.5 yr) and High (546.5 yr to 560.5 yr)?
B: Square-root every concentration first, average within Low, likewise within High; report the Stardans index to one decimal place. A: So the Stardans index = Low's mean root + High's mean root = 6.6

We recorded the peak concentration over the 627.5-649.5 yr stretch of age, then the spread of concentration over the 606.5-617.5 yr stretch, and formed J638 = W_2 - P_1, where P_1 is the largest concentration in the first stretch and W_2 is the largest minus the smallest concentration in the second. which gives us -17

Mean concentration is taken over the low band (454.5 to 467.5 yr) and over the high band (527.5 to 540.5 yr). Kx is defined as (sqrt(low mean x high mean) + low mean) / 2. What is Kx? 9.1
